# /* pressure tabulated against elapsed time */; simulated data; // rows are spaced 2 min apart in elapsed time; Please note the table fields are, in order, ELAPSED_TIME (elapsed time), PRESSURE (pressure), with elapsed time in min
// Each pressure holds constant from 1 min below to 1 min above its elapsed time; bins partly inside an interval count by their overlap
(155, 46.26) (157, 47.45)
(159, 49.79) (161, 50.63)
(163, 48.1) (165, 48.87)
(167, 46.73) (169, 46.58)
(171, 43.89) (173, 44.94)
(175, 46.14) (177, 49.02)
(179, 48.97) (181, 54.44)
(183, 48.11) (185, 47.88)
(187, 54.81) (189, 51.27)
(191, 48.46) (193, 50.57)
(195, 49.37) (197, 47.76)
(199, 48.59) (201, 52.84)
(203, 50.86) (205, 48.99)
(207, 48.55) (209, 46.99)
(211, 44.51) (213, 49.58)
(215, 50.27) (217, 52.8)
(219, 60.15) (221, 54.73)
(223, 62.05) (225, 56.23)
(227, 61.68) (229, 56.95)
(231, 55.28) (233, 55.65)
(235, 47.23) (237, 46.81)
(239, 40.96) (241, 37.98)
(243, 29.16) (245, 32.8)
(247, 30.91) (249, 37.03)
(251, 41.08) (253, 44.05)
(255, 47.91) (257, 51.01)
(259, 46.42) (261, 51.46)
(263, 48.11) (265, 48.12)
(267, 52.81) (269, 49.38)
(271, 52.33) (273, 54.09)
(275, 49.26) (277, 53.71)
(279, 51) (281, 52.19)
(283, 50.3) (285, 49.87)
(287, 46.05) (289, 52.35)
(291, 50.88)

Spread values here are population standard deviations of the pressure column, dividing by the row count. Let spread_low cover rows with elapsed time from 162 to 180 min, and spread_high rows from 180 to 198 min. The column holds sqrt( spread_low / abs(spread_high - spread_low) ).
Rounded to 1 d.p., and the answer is 1.5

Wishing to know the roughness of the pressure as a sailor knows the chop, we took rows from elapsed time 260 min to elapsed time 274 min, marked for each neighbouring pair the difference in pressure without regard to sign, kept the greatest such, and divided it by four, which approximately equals 1.17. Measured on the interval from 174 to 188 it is 1.73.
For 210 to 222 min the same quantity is 1.84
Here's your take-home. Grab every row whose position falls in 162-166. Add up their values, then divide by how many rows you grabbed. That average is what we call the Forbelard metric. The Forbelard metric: 48.5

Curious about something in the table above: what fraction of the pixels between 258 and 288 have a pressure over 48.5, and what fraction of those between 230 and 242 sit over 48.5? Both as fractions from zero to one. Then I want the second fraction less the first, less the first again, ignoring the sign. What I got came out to 1.1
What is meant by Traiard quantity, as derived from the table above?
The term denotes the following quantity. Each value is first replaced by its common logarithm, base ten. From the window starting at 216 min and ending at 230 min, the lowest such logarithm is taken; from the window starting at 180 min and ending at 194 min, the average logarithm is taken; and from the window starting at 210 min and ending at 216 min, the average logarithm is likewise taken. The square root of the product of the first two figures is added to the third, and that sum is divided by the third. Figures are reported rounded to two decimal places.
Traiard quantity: 2.02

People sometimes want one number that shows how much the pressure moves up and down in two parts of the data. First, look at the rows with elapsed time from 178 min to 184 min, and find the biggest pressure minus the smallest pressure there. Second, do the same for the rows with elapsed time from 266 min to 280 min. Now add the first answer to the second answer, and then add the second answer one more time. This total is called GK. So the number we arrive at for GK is 16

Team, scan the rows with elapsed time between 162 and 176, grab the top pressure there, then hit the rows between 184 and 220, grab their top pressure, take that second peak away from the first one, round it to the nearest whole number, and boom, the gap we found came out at -11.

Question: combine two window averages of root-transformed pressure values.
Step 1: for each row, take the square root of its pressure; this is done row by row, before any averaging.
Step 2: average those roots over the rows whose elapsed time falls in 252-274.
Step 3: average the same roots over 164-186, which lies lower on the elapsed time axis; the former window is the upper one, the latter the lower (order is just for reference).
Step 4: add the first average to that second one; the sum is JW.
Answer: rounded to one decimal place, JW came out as 13.9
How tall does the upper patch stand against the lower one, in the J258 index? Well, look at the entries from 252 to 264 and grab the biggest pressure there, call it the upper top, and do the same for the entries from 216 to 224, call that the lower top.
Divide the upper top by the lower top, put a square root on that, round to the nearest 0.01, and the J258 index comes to 0.91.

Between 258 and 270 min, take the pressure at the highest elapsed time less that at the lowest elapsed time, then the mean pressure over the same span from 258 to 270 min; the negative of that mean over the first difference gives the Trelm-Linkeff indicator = -17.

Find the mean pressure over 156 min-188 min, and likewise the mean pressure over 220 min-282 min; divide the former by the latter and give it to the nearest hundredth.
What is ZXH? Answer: 1.00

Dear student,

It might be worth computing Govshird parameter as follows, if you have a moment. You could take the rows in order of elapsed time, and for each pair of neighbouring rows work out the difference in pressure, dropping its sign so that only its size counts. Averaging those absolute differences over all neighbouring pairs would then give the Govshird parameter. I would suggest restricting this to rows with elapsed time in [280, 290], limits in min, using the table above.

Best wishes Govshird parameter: 3.1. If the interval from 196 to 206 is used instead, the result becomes 2.2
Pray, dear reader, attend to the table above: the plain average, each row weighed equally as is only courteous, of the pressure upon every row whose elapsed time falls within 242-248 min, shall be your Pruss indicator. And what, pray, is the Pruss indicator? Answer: 31.0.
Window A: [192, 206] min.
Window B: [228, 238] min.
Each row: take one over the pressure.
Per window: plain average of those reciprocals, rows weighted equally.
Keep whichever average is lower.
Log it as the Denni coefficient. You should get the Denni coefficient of 0.0192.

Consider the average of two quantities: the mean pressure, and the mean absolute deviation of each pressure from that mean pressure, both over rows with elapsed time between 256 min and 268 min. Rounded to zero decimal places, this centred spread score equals 26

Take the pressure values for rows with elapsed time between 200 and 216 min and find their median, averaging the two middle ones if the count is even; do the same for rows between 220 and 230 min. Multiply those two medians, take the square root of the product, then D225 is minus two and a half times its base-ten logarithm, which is -4.31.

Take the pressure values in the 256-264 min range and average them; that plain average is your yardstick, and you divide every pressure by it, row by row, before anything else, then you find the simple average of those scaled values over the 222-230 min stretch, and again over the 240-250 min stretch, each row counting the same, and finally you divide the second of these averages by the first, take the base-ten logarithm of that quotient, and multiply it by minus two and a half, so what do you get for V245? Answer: 0.62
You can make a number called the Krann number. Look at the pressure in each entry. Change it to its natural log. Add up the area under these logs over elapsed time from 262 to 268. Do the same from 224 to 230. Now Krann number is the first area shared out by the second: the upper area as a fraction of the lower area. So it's 0.96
